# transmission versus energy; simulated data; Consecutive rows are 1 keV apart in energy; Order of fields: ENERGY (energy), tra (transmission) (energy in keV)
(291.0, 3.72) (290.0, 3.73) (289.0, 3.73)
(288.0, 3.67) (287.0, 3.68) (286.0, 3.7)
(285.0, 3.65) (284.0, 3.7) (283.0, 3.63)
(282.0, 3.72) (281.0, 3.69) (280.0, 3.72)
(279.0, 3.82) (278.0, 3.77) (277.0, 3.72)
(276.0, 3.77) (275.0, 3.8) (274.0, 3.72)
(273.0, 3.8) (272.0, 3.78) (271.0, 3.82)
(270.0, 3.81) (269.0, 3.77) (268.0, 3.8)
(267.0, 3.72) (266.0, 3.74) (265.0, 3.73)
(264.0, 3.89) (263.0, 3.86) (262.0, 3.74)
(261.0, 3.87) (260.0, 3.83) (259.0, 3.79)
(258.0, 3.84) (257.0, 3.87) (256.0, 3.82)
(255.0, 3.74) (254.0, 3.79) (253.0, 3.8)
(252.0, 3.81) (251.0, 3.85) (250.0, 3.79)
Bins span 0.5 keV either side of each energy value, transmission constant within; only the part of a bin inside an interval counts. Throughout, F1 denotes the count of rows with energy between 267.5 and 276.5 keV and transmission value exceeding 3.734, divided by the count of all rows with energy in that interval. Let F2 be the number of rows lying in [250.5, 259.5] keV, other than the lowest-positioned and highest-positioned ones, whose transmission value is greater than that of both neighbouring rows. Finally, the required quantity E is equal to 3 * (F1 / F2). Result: 2.7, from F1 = 0.89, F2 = 1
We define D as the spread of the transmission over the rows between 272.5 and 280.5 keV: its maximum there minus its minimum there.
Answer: 0.100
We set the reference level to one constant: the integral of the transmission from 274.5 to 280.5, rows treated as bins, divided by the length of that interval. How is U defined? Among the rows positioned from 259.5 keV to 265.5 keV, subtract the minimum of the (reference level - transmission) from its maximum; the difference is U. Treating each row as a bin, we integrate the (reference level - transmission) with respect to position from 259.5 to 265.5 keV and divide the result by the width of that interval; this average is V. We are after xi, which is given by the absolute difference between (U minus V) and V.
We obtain 0.267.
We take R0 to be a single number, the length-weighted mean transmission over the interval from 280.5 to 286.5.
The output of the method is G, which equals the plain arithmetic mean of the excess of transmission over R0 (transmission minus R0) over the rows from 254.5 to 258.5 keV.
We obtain 0.136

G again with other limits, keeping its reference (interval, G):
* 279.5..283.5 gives 0.008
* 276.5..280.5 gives 0.076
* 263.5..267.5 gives 0.088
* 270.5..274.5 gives 0.098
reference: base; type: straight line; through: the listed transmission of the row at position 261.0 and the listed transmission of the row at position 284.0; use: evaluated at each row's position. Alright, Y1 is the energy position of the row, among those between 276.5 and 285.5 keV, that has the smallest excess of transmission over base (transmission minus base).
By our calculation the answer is 283.0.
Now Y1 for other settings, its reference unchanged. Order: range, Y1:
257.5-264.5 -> 262.0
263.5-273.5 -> 265.0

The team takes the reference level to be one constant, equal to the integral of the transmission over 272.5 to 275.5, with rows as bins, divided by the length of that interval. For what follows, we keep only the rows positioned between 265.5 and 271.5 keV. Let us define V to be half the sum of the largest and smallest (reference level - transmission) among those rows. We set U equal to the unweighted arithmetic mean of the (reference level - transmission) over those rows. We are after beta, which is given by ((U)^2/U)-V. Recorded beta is -0.007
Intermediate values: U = 0.00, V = 0.00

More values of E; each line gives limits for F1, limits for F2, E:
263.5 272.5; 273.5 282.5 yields 1.2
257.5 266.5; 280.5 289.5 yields 0.9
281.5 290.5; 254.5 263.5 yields 0.0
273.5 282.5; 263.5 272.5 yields 0.4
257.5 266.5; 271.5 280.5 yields 0.9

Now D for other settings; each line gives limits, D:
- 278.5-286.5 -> 0.190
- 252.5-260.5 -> 0.130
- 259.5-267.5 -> 0.170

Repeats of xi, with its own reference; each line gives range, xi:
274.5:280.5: 0.100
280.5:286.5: 0.080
